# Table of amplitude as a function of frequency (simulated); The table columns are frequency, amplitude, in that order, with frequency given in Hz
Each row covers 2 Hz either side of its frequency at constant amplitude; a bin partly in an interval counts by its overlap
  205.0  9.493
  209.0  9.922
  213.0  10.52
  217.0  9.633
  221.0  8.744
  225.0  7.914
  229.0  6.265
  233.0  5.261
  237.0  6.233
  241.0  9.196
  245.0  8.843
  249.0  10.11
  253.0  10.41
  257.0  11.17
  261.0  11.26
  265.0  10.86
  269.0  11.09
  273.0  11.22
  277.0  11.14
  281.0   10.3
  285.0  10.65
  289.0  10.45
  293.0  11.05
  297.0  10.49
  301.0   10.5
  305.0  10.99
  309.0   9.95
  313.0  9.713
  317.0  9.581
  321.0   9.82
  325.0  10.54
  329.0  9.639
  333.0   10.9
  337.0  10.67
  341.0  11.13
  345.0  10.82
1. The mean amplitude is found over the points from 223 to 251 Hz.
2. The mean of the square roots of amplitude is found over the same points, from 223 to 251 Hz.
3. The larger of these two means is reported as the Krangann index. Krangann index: 7.7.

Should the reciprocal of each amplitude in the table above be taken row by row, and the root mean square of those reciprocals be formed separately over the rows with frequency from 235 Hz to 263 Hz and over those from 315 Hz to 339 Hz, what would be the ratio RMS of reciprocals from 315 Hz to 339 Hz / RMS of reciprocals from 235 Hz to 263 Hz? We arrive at 0.89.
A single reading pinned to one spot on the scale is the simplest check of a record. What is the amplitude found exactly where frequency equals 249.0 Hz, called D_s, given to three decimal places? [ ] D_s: 10.110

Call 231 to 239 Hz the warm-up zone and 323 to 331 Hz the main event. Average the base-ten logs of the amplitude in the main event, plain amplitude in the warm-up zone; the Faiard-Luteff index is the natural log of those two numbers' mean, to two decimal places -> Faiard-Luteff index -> 1.22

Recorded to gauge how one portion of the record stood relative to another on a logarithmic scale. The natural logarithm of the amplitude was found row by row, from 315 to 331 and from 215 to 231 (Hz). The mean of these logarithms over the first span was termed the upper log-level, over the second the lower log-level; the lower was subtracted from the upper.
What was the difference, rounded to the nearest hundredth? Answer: 0.21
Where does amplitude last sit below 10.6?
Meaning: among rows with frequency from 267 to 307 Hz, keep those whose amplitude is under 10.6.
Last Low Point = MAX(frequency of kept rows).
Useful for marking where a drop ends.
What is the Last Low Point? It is 301.0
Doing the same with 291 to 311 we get 309.0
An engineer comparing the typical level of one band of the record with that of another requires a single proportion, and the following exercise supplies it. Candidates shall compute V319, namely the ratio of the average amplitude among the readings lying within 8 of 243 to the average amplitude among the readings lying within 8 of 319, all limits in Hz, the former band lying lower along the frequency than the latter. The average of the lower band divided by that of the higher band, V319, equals 0.87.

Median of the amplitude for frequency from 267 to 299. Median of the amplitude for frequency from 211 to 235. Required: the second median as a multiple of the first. 0.77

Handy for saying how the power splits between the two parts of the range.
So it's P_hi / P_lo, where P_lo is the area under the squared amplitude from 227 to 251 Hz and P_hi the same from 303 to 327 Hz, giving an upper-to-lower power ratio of 1.7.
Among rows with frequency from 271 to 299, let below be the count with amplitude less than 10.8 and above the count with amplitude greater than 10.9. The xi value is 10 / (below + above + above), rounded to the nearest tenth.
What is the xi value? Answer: 1.0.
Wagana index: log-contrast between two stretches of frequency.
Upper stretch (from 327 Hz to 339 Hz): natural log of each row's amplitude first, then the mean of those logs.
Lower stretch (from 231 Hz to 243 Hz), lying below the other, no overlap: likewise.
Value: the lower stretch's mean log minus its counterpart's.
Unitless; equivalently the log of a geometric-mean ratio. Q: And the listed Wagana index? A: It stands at -0.44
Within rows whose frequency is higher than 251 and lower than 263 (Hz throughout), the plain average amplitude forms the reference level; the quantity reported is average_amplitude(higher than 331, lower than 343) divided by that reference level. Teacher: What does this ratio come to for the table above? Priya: 1.0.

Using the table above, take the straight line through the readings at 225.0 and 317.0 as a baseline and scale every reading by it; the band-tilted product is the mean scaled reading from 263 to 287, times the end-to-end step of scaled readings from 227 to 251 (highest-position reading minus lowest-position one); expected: 0.53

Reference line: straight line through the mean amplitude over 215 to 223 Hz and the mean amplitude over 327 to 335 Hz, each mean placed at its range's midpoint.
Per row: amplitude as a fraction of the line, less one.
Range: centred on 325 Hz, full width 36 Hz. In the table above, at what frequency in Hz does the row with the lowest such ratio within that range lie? 329.0 Hz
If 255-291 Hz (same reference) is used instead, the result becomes 281.0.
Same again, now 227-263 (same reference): 233.0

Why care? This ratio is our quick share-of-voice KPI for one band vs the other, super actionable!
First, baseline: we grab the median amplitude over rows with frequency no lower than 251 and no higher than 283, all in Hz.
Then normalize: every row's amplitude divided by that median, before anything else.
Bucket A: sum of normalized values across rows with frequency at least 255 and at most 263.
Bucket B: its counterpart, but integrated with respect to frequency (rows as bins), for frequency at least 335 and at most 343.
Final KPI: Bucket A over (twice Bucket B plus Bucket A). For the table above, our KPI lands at 0.11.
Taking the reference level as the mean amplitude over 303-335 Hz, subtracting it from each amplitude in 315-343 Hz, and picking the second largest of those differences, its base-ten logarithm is -0.12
